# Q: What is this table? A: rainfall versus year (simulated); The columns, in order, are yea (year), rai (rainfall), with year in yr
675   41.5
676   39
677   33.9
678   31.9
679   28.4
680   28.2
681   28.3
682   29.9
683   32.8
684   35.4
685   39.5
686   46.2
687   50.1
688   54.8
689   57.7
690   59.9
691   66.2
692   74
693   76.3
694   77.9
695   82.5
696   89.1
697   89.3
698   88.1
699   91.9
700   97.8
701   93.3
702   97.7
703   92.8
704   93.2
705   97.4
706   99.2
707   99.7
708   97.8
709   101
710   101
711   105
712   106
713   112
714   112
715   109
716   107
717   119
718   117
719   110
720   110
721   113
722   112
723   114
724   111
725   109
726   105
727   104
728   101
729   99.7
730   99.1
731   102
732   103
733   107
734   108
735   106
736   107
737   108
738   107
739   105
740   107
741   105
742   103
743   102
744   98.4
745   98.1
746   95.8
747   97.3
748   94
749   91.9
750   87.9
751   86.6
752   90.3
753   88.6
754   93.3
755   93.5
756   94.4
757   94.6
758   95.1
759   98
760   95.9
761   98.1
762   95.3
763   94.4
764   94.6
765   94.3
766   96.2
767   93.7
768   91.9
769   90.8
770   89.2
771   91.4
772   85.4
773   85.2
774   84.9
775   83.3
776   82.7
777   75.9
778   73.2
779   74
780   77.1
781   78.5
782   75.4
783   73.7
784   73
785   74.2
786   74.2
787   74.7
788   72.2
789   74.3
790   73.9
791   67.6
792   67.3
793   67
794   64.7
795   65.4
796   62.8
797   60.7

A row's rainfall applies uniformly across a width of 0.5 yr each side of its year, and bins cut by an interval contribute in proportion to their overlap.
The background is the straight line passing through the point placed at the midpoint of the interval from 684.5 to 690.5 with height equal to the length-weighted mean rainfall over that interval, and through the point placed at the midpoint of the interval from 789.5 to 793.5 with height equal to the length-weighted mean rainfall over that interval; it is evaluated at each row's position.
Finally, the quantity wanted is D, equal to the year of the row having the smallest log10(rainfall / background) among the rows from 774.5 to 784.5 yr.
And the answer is 784 yr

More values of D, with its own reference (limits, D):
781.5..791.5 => 791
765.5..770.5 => 770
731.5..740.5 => 739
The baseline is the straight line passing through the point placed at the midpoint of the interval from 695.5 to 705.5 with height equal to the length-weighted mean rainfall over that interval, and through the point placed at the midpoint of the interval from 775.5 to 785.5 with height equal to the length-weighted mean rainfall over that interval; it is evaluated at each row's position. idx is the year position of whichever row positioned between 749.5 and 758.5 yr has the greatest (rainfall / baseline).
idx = 758 yr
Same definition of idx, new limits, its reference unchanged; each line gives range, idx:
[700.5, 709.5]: 709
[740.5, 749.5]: 741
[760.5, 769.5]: 761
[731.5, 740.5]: 737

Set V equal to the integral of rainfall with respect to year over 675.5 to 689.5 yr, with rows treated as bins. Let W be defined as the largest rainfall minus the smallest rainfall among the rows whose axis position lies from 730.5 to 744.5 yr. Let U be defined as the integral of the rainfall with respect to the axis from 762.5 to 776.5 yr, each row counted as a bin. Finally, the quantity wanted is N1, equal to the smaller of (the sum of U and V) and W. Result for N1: 9.6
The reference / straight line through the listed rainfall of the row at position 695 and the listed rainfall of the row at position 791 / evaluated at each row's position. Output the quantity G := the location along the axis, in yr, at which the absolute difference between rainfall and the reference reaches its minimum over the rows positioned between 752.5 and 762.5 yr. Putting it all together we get 753 yr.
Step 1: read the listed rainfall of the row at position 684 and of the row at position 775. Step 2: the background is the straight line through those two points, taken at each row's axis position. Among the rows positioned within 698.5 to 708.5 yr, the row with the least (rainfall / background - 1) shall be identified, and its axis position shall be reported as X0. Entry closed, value 704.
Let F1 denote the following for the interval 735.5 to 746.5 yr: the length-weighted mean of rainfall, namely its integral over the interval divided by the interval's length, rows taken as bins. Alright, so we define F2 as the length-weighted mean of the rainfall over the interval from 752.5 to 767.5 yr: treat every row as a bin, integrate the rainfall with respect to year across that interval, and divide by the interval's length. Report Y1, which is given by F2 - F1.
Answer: -8.6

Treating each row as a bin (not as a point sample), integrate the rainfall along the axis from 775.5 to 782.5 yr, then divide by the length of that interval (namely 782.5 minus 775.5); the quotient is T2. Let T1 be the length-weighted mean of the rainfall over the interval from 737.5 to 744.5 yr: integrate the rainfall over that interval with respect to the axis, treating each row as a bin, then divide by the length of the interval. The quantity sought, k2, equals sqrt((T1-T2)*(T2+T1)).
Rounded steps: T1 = 104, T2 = 77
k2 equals 70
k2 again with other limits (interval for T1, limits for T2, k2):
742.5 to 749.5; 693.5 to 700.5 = 40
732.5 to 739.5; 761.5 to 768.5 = 50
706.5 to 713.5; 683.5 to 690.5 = 91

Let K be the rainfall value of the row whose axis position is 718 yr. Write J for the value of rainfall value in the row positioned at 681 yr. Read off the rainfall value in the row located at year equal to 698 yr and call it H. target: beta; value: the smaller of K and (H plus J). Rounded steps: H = 88.1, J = 28.3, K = 117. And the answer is 116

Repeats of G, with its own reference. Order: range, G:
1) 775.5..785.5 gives 778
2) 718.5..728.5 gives 728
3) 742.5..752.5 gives 751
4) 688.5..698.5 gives 695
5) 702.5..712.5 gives 703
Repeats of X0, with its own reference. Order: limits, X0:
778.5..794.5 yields 794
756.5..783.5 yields 783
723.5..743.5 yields 743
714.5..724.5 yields 724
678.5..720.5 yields 681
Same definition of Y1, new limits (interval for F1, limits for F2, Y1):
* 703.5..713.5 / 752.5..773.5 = -8.2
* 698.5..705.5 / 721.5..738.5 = 11.2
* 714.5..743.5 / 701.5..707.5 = -10.6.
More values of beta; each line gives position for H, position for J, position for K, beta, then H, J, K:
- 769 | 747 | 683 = 33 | 90.8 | 97.3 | 32.8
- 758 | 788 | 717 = 119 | 95.1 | 72.2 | 119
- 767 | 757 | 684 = 35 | 93.7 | 94.6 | 35.4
